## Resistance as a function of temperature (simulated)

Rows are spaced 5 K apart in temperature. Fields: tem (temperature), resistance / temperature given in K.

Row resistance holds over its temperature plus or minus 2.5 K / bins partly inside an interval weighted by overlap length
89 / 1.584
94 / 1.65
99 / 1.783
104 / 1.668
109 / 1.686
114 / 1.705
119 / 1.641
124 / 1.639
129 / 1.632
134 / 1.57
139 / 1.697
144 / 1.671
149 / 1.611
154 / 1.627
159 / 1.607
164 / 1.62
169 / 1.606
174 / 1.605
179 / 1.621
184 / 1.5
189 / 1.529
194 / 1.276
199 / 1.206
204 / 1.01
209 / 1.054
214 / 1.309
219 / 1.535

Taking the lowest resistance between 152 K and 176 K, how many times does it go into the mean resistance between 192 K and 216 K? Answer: 0.73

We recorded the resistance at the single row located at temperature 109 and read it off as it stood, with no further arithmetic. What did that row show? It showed 1.686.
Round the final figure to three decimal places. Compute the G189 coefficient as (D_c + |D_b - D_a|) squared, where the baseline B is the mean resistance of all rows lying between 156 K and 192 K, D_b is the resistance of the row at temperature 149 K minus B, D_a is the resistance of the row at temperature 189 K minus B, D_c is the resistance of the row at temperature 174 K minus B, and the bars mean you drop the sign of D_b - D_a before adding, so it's 0.011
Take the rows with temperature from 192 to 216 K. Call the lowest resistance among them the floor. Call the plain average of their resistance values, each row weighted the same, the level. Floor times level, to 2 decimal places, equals 1.18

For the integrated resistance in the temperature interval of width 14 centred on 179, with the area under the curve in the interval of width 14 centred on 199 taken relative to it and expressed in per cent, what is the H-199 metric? 74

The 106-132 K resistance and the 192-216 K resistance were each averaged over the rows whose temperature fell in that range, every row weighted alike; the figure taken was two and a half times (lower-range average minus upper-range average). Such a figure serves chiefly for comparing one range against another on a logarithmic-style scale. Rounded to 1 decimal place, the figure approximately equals 1.2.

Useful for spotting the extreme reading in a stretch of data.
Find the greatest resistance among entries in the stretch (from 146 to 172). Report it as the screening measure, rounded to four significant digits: 1.627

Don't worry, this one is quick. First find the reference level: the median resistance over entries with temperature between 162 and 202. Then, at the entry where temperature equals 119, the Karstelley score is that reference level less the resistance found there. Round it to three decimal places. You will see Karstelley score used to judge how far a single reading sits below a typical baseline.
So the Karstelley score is -0.074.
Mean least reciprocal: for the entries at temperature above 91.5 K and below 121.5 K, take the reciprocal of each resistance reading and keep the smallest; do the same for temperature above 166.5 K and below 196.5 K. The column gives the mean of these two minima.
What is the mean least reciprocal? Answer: 0.589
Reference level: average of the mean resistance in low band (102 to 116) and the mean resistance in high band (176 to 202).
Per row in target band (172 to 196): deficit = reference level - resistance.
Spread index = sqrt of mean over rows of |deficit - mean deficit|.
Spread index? 0.31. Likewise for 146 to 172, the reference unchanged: 0.09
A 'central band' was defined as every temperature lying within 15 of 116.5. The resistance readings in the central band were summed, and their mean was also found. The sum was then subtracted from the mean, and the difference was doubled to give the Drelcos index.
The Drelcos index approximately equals -16.6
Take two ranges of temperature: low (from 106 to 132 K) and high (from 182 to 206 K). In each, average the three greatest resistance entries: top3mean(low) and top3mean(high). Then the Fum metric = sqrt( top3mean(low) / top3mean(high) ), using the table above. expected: 1.081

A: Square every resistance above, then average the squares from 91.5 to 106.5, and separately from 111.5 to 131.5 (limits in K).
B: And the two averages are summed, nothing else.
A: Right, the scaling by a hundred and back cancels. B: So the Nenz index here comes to 5.63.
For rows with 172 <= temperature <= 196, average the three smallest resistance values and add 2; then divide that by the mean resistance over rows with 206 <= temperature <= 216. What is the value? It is 2.9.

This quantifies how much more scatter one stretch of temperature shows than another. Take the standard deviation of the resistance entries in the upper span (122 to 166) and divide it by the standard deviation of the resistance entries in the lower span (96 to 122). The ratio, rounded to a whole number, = 1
